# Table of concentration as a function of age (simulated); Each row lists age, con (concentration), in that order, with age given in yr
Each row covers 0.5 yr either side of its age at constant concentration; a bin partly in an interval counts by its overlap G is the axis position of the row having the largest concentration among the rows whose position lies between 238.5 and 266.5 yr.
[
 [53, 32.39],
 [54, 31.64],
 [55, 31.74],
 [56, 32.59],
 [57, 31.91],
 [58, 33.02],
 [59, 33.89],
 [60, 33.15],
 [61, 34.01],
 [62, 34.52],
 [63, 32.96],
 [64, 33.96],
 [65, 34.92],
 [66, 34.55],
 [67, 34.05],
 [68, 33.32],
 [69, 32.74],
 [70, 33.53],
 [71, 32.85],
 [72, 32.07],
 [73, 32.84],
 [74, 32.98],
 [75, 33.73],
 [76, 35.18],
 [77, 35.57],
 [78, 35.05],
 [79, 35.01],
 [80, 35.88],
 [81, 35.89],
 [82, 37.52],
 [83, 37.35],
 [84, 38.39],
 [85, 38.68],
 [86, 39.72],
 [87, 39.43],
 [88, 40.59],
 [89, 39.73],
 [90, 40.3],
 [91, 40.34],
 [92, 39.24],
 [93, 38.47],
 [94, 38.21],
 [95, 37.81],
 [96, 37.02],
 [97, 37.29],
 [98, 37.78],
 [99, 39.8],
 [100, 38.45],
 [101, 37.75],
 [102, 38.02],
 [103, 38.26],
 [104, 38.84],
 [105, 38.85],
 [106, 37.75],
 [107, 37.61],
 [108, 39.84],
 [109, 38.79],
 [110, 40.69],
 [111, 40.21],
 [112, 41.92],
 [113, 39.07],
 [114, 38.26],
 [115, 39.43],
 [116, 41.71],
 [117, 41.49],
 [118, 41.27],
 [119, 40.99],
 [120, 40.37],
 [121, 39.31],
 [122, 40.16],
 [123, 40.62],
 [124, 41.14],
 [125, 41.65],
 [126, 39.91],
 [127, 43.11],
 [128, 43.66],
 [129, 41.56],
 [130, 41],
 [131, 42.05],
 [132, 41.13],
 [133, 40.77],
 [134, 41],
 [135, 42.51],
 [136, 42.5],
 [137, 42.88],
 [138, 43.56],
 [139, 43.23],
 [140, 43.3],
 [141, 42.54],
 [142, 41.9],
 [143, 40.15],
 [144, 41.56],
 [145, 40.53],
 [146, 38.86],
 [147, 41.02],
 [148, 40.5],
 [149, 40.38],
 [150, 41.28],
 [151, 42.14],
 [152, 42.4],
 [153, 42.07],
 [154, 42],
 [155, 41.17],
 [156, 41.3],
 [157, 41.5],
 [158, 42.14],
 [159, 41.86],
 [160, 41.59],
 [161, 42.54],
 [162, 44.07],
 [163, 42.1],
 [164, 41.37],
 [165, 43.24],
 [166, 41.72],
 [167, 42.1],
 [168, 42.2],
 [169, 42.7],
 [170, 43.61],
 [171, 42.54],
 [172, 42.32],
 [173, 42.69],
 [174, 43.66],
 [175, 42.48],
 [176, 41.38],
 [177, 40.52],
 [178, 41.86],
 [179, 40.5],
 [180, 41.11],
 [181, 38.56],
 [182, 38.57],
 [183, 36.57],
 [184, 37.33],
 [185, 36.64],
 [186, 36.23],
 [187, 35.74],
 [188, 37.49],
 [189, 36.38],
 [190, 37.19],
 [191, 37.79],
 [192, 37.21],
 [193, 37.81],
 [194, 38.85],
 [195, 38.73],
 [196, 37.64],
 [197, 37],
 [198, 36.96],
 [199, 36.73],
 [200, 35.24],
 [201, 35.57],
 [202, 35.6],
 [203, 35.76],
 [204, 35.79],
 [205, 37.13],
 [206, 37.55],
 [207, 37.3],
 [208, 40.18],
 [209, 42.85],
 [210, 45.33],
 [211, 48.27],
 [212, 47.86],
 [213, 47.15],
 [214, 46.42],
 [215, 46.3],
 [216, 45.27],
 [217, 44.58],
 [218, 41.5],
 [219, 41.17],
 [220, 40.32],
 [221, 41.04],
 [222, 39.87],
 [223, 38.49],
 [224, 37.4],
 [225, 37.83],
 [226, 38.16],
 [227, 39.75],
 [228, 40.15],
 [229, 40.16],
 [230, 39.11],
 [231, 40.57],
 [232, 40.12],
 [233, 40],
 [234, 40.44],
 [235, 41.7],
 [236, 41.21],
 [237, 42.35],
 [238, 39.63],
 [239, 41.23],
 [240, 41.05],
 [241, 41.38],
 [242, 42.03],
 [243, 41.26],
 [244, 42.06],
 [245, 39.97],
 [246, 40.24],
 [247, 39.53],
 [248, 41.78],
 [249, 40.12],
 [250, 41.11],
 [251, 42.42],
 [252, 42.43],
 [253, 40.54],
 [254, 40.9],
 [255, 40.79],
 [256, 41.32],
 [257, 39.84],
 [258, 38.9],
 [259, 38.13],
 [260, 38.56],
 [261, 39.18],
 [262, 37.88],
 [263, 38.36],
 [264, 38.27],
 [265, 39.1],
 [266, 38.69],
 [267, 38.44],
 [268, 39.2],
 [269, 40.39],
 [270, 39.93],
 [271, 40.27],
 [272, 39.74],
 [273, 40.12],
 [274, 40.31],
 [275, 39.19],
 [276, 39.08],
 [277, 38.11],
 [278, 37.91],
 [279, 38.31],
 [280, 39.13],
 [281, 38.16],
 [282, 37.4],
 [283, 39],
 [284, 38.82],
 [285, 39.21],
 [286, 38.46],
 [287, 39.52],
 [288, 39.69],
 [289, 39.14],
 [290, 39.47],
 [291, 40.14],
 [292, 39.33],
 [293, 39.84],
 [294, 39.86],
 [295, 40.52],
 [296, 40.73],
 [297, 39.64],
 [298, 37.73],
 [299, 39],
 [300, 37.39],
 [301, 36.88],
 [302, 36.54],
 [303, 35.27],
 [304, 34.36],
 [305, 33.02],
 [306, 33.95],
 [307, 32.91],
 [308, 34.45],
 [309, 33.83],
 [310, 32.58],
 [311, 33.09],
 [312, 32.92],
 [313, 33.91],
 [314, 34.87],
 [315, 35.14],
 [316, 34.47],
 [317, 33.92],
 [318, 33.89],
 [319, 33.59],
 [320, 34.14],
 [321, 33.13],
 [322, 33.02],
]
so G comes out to 252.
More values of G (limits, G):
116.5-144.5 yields 128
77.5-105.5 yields 88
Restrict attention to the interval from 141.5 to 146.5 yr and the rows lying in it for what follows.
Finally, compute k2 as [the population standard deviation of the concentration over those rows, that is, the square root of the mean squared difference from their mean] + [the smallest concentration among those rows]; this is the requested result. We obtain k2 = 39.9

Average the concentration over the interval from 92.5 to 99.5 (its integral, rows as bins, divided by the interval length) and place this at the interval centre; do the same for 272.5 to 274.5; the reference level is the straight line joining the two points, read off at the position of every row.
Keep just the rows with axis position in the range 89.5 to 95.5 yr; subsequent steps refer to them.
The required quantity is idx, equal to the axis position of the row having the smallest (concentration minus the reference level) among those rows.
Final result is 95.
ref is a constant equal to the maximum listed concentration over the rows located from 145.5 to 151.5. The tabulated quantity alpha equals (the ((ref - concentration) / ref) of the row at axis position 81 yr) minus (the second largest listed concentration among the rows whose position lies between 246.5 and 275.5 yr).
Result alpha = -42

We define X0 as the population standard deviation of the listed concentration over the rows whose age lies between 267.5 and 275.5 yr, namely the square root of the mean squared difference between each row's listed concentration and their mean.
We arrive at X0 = 0.4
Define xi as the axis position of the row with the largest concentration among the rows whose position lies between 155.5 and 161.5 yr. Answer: 161 yr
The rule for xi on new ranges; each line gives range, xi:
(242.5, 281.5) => 252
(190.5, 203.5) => 194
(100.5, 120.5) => 112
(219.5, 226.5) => 221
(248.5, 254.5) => 252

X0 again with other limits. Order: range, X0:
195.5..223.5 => 4.2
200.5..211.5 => 4.2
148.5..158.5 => 0.6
